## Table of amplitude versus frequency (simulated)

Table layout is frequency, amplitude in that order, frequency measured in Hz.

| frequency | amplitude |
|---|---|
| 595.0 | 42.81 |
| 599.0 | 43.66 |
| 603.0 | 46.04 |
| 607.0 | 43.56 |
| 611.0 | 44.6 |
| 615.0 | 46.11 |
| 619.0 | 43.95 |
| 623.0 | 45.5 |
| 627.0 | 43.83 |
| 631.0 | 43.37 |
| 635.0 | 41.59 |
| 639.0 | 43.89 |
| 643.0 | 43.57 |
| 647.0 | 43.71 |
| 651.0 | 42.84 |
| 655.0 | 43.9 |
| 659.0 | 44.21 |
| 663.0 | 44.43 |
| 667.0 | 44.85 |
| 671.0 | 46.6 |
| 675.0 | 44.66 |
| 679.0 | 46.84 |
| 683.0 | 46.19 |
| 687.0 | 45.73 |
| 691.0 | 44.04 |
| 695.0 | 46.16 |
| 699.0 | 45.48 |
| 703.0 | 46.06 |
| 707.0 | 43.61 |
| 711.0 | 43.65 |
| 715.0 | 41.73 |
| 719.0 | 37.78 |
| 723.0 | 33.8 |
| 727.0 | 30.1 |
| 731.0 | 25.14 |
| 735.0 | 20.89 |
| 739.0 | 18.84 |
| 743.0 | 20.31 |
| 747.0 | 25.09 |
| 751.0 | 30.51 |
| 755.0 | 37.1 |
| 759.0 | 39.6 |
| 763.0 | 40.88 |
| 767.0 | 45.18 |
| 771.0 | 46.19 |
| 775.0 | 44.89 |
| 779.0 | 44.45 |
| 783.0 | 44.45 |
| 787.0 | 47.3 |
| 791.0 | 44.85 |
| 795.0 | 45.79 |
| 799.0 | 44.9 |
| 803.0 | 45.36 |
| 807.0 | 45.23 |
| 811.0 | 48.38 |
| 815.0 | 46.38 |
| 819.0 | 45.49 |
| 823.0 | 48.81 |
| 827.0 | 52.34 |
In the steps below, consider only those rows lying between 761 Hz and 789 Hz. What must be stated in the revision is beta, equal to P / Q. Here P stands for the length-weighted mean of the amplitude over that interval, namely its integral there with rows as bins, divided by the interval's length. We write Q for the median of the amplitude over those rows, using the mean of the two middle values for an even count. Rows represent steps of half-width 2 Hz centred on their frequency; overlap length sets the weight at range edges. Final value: 1.00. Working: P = 45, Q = 44.9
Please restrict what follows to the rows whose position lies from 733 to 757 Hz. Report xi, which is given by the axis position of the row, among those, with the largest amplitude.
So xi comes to 755.0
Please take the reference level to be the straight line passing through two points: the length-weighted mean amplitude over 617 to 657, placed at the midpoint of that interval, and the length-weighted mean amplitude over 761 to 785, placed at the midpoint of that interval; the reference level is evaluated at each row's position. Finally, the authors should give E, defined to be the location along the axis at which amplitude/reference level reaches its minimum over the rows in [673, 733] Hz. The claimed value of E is 731.0 Hz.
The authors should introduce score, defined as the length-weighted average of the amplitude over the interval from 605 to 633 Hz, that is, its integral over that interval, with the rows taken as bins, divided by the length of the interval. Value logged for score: 44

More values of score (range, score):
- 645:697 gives 45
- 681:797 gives 39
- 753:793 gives 43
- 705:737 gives 35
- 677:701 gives 46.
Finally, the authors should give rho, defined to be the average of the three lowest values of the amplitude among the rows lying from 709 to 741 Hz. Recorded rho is 22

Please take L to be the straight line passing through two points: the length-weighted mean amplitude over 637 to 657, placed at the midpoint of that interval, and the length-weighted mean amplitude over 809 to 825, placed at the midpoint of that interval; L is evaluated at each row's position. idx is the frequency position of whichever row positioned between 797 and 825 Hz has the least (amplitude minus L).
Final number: 799.0 Hz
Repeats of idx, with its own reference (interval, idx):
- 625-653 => 635.0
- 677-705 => 691.0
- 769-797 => 783.0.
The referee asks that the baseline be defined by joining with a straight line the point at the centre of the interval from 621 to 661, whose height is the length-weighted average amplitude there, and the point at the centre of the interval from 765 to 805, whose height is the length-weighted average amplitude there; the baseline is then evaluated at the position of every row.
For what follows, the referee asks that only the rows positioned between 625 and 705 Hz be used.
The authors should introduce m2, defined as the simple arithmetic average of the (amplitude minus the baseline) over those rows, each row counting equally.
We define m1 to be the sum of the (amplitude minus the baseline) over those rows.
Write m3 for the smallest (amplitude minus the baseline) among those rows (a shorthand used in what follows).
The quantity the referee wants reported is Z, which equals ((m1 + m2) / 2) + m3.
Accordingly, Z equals 5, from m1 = 13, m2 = 0.7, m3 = -2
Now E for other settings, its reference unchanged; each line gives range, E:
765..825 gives 783.0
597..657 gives 635.0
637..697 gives 651.0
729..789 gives 739.0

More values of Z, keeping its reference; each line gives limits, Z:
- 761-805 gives -6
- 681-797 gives -116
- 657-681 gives 5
